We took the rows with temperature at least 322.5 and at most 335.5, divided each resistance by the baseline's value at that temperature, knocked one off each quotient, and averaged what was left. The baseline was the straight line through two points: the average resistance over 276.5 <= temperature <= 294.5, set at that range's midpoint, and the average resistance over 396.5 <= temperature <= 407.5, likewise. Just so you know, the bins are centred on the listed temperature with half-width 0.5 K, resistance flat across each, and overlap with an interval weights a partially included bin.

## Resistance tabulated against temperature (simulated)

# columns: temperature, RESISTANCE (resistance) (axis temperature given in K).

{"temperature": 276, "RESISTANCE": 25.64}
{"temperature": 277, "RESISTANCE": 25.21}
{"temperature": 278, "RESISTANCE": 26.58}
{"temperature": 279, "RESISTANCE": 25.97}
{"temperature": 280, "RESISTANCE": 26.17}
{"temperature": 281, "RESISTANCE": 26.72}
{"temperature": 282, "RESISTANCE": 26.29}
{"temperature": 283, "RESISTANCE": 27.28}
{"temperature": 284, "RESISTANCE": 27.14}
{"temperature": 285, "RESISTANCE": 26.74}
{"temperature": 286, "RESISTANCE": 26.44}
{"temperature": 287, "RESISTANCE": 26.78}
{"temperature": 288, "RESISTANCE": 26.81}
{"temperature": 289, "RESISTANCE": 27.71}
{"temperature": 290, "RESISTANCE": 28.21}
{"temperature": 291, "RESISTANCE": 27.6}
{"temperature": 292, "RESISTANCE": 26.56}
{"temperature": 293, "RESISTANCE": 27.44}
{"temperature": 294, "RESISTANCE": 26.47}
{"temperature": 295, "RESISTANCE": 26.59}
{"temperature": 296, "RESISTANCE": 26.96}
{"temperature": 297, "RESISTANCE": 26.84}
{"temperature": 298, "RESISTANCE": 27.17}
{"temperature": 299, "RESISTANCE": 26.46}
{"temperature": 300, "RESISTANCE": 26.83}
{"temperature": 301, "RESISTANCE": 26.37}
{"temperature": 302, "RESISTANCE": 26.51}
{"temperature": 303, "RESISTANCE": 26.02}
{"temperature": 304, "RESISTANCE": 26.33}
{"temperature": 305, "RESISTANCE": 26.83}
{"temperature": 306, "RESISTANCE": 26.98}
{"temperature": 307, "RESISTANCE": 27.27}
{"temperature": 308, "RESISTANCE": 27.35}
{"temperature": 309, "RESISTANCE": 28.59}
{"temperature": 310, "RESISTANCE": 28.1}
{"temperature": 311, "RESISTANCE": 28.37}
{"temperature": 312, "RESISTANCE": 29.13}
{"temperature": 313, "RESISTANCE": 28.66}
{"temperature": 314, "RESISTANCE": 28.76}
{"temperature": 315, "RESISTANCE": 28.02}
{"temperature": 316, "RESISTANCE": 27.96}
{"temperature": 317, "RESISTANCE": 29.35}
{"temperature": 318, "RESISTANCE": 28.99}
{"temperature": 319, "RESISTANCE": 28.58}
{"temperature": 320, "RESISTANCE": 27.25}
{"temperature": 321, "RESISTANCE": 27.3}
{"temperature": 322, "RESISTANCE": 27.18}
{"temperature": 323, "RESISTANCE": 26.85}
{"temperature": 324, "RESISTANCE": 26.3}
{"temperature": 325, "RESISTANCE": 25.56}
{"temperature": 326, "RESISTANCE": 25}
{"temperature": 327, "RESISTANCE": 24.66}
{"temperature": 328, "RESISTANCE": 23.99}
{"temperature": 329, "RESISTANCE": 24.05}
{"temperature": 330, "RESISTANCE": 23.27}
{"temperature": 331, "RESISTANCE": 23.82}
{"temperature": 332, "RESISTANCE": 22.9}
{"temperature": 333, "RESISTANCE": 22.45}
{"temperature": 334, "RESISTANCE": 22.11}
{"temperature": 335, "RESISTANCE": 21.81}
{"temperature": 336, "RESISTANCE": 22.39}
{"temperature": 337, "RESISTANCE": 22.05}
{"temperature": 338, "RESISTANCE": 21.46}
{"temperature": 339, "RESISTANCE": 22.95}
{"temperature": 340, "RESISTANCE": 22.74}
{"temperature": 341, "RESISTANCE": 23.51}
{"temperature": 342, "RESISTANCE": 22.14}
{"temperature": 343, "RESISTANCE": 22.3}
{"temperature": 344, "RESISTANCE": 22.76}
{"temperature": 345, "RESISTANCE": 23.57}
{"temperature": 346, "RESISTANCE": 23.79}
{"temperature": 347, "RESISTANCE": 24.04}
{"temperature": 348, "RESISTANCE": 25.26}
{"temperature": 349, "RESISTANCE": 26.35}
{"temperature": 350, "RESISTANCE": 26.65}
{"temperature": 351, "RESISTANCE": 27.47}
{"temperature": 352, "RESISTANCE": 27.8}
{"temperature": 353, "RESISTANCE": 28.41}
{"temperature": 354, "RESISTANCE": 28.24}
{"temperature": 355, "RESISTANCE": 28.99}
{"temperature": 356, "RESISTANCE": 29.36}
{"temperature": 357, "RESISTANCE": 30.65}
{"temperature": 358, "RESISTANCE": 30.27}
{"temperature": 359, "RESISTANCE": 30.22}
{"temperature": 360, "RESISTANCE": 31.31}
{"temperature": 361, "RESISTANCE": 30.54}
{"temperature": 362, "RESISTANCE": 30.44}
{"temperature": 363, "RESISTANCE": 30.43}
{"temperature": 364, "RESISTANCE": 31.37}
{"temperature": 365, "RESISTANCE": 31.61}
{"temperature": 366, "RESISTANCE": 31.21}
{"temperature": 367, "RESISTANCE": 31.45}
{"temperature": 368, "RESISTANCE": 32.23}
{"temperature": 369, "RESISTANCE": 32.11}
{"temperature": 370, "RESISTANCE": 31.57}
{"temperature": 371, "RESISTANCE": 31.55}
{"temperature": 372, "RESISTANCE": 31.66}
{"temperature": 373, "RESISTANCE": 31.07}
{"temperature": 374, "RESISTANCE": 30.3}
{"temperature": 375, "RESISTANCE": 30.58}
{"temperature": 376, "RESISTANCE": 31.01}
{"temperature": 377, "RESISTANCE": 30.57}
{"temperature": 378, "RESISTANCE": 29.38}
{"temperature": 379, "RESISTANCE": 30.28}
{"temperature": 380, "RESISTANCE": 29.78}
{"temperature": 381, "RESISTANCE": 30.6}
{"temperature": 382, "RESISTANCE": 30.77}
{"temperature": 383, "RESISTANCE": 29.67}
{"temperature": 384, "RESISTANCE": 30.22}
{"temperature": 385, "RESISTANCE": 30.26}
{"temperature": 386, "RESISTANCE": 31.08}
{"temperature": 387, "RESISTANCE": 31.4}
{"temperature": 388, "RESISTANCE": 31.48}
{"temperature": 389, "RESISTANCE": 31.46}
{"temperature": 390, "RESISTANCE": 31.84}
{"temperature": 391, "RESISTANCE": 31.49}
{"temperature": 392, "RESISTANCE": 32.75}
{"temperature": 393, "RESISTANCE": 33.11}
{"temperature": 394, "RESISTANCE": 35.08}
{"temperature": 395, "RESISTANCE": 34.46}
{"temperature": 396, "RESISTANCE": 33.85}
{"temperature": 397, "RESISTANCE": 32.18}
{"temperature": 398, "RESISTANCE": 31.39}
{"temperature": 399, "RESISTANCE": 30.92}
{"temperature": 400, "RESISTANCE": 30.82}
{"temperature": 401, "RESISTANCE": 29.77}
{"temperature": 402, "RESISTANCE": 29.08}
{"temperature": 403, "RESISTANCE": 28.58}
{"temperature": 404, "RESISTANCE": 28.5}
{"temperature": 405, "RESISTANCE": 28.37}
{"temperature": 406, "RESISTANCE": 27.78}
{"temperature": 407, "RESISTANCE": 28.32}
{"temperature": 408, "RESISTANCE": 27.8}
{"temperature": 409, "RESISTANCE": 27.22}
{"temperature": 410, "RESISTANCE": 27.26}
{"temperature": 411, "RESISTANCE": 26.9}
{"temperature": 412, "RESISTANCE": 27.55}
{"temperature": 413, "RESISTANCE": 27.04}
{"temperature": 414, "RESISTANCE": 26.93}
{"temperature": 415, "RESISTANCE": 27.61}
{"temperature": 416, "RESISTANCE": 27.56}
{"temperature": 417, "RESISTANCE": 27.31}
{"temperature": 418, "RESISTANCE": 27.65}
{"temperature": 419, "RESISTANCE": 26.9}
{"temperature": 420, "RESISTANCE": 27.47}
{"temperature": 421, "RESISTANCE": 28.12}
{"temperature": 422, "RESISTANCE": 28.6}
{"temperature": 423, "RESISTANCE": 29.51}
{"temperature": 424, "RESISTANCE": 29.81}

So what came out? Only -0.14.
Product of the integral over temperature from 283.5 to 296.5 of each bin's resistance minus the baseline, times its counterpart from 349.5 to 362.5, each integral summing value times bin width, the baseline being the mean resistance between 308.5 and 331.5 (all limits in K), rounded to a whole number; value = 35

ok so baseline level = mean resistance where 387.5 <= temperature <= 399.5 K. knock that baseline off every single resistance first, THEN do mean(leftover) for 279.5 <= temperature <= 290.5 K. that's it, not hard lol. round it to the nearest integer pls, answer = -6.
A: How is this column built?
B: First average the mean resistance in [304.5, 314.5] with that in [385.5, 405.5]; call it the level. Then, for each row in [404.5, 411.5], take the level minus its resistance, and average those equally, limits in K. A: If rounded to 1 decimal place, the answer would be 2.0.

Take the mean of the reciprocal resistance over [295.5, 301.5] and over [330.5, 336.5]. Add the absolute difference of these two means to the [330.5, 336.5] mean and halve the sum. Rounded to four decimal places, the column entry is 0.0256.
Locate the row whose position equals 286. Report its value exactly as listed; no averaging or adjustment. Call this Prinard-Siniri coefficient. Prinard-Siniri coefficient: 26.44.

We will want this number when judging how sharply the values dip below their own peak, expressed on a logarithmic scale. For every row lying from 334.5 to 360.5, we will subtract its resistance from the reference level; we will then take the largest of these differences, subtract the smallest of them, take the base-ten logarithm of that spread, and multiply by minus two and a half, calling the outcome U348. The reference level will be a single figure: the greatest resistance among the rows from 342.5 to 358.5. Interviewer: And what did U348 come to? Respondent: -2.5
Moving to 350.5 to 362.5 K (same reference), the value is -1.5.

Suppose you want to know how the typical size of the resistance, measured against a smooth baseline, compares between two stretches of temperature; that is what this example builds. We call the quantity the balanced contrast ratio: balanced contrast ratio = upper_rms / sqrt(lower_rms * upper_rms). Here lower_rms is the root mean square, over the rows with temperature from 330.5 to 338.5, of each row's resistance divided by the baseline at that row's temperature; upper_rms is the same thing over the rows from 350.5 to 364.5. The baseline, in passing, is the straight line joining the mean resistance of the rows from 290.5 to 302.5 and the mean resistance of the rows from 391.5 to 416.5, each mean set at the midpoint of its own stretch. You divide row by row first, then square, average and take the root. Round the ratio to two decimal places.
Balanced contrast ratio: 1.14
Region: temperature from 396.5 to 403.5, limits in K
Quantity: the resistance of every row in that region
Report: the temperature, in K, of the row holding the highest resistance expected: 397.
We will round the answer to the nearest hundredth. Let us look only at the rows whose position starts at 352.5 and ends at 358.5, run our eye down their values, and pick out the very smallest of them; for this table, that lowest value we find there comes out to 28.24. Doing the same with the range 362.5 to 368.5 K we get 30.43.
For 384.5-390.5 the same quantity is 30.26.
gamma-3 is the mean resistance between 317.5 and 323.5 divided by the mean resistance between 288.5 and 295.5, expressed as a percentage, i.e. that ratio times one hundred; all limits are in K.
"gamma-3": 102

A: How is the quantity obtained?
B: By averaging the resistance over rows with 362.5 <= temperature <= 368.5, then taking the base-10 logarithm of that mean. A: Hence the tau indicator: 1.50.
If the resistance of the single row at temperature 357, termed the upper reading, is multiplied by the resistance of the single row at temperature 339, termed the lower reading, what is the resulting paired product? 703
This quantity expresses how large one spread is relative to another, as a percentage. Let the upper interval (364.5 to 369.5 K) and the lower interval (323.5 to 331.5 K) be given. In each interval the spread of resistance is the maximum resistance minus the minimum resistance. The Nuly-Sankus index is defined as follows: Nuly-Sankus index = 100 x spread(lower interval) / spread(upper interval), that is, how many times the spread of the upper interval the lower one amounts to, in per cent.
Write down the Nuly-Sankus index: 297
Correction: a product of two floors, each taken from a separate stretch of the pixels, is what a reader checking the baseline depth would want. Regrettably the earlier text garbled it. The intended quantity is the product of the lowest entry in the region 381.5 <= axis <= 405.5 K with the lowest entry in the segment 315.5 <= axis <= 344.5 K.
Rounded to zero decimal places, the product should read 609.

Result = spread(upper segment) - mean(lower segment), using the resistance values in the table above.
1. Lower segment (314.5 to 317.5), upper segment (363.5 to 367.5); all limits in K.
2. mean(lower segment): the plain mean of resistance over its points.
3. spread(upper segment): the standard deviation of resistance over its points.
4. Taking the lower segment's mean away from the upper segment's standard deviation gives -28.3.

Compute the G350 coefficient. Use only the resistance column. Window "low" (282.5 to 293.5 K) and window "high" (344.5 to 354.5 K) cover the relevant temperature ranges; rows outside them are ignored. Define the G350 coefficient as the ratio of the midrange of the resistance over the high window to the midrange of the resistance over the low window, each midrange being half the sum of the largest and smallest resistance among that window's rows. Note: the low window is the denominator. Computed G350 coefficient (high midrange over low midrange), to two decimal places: 0.95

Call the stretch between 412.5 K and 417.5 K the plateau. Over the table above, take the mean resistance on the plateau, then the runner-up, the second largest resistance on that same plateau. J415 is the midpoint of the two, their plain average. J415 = 27.4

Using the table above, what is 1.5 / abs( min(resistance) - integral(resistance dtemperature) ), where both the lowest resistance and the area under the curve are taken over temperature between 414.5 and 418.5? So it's 0.018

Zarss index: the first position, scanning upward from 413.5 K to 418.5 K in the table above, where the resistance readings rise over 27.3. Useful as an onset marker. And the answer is 415 K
